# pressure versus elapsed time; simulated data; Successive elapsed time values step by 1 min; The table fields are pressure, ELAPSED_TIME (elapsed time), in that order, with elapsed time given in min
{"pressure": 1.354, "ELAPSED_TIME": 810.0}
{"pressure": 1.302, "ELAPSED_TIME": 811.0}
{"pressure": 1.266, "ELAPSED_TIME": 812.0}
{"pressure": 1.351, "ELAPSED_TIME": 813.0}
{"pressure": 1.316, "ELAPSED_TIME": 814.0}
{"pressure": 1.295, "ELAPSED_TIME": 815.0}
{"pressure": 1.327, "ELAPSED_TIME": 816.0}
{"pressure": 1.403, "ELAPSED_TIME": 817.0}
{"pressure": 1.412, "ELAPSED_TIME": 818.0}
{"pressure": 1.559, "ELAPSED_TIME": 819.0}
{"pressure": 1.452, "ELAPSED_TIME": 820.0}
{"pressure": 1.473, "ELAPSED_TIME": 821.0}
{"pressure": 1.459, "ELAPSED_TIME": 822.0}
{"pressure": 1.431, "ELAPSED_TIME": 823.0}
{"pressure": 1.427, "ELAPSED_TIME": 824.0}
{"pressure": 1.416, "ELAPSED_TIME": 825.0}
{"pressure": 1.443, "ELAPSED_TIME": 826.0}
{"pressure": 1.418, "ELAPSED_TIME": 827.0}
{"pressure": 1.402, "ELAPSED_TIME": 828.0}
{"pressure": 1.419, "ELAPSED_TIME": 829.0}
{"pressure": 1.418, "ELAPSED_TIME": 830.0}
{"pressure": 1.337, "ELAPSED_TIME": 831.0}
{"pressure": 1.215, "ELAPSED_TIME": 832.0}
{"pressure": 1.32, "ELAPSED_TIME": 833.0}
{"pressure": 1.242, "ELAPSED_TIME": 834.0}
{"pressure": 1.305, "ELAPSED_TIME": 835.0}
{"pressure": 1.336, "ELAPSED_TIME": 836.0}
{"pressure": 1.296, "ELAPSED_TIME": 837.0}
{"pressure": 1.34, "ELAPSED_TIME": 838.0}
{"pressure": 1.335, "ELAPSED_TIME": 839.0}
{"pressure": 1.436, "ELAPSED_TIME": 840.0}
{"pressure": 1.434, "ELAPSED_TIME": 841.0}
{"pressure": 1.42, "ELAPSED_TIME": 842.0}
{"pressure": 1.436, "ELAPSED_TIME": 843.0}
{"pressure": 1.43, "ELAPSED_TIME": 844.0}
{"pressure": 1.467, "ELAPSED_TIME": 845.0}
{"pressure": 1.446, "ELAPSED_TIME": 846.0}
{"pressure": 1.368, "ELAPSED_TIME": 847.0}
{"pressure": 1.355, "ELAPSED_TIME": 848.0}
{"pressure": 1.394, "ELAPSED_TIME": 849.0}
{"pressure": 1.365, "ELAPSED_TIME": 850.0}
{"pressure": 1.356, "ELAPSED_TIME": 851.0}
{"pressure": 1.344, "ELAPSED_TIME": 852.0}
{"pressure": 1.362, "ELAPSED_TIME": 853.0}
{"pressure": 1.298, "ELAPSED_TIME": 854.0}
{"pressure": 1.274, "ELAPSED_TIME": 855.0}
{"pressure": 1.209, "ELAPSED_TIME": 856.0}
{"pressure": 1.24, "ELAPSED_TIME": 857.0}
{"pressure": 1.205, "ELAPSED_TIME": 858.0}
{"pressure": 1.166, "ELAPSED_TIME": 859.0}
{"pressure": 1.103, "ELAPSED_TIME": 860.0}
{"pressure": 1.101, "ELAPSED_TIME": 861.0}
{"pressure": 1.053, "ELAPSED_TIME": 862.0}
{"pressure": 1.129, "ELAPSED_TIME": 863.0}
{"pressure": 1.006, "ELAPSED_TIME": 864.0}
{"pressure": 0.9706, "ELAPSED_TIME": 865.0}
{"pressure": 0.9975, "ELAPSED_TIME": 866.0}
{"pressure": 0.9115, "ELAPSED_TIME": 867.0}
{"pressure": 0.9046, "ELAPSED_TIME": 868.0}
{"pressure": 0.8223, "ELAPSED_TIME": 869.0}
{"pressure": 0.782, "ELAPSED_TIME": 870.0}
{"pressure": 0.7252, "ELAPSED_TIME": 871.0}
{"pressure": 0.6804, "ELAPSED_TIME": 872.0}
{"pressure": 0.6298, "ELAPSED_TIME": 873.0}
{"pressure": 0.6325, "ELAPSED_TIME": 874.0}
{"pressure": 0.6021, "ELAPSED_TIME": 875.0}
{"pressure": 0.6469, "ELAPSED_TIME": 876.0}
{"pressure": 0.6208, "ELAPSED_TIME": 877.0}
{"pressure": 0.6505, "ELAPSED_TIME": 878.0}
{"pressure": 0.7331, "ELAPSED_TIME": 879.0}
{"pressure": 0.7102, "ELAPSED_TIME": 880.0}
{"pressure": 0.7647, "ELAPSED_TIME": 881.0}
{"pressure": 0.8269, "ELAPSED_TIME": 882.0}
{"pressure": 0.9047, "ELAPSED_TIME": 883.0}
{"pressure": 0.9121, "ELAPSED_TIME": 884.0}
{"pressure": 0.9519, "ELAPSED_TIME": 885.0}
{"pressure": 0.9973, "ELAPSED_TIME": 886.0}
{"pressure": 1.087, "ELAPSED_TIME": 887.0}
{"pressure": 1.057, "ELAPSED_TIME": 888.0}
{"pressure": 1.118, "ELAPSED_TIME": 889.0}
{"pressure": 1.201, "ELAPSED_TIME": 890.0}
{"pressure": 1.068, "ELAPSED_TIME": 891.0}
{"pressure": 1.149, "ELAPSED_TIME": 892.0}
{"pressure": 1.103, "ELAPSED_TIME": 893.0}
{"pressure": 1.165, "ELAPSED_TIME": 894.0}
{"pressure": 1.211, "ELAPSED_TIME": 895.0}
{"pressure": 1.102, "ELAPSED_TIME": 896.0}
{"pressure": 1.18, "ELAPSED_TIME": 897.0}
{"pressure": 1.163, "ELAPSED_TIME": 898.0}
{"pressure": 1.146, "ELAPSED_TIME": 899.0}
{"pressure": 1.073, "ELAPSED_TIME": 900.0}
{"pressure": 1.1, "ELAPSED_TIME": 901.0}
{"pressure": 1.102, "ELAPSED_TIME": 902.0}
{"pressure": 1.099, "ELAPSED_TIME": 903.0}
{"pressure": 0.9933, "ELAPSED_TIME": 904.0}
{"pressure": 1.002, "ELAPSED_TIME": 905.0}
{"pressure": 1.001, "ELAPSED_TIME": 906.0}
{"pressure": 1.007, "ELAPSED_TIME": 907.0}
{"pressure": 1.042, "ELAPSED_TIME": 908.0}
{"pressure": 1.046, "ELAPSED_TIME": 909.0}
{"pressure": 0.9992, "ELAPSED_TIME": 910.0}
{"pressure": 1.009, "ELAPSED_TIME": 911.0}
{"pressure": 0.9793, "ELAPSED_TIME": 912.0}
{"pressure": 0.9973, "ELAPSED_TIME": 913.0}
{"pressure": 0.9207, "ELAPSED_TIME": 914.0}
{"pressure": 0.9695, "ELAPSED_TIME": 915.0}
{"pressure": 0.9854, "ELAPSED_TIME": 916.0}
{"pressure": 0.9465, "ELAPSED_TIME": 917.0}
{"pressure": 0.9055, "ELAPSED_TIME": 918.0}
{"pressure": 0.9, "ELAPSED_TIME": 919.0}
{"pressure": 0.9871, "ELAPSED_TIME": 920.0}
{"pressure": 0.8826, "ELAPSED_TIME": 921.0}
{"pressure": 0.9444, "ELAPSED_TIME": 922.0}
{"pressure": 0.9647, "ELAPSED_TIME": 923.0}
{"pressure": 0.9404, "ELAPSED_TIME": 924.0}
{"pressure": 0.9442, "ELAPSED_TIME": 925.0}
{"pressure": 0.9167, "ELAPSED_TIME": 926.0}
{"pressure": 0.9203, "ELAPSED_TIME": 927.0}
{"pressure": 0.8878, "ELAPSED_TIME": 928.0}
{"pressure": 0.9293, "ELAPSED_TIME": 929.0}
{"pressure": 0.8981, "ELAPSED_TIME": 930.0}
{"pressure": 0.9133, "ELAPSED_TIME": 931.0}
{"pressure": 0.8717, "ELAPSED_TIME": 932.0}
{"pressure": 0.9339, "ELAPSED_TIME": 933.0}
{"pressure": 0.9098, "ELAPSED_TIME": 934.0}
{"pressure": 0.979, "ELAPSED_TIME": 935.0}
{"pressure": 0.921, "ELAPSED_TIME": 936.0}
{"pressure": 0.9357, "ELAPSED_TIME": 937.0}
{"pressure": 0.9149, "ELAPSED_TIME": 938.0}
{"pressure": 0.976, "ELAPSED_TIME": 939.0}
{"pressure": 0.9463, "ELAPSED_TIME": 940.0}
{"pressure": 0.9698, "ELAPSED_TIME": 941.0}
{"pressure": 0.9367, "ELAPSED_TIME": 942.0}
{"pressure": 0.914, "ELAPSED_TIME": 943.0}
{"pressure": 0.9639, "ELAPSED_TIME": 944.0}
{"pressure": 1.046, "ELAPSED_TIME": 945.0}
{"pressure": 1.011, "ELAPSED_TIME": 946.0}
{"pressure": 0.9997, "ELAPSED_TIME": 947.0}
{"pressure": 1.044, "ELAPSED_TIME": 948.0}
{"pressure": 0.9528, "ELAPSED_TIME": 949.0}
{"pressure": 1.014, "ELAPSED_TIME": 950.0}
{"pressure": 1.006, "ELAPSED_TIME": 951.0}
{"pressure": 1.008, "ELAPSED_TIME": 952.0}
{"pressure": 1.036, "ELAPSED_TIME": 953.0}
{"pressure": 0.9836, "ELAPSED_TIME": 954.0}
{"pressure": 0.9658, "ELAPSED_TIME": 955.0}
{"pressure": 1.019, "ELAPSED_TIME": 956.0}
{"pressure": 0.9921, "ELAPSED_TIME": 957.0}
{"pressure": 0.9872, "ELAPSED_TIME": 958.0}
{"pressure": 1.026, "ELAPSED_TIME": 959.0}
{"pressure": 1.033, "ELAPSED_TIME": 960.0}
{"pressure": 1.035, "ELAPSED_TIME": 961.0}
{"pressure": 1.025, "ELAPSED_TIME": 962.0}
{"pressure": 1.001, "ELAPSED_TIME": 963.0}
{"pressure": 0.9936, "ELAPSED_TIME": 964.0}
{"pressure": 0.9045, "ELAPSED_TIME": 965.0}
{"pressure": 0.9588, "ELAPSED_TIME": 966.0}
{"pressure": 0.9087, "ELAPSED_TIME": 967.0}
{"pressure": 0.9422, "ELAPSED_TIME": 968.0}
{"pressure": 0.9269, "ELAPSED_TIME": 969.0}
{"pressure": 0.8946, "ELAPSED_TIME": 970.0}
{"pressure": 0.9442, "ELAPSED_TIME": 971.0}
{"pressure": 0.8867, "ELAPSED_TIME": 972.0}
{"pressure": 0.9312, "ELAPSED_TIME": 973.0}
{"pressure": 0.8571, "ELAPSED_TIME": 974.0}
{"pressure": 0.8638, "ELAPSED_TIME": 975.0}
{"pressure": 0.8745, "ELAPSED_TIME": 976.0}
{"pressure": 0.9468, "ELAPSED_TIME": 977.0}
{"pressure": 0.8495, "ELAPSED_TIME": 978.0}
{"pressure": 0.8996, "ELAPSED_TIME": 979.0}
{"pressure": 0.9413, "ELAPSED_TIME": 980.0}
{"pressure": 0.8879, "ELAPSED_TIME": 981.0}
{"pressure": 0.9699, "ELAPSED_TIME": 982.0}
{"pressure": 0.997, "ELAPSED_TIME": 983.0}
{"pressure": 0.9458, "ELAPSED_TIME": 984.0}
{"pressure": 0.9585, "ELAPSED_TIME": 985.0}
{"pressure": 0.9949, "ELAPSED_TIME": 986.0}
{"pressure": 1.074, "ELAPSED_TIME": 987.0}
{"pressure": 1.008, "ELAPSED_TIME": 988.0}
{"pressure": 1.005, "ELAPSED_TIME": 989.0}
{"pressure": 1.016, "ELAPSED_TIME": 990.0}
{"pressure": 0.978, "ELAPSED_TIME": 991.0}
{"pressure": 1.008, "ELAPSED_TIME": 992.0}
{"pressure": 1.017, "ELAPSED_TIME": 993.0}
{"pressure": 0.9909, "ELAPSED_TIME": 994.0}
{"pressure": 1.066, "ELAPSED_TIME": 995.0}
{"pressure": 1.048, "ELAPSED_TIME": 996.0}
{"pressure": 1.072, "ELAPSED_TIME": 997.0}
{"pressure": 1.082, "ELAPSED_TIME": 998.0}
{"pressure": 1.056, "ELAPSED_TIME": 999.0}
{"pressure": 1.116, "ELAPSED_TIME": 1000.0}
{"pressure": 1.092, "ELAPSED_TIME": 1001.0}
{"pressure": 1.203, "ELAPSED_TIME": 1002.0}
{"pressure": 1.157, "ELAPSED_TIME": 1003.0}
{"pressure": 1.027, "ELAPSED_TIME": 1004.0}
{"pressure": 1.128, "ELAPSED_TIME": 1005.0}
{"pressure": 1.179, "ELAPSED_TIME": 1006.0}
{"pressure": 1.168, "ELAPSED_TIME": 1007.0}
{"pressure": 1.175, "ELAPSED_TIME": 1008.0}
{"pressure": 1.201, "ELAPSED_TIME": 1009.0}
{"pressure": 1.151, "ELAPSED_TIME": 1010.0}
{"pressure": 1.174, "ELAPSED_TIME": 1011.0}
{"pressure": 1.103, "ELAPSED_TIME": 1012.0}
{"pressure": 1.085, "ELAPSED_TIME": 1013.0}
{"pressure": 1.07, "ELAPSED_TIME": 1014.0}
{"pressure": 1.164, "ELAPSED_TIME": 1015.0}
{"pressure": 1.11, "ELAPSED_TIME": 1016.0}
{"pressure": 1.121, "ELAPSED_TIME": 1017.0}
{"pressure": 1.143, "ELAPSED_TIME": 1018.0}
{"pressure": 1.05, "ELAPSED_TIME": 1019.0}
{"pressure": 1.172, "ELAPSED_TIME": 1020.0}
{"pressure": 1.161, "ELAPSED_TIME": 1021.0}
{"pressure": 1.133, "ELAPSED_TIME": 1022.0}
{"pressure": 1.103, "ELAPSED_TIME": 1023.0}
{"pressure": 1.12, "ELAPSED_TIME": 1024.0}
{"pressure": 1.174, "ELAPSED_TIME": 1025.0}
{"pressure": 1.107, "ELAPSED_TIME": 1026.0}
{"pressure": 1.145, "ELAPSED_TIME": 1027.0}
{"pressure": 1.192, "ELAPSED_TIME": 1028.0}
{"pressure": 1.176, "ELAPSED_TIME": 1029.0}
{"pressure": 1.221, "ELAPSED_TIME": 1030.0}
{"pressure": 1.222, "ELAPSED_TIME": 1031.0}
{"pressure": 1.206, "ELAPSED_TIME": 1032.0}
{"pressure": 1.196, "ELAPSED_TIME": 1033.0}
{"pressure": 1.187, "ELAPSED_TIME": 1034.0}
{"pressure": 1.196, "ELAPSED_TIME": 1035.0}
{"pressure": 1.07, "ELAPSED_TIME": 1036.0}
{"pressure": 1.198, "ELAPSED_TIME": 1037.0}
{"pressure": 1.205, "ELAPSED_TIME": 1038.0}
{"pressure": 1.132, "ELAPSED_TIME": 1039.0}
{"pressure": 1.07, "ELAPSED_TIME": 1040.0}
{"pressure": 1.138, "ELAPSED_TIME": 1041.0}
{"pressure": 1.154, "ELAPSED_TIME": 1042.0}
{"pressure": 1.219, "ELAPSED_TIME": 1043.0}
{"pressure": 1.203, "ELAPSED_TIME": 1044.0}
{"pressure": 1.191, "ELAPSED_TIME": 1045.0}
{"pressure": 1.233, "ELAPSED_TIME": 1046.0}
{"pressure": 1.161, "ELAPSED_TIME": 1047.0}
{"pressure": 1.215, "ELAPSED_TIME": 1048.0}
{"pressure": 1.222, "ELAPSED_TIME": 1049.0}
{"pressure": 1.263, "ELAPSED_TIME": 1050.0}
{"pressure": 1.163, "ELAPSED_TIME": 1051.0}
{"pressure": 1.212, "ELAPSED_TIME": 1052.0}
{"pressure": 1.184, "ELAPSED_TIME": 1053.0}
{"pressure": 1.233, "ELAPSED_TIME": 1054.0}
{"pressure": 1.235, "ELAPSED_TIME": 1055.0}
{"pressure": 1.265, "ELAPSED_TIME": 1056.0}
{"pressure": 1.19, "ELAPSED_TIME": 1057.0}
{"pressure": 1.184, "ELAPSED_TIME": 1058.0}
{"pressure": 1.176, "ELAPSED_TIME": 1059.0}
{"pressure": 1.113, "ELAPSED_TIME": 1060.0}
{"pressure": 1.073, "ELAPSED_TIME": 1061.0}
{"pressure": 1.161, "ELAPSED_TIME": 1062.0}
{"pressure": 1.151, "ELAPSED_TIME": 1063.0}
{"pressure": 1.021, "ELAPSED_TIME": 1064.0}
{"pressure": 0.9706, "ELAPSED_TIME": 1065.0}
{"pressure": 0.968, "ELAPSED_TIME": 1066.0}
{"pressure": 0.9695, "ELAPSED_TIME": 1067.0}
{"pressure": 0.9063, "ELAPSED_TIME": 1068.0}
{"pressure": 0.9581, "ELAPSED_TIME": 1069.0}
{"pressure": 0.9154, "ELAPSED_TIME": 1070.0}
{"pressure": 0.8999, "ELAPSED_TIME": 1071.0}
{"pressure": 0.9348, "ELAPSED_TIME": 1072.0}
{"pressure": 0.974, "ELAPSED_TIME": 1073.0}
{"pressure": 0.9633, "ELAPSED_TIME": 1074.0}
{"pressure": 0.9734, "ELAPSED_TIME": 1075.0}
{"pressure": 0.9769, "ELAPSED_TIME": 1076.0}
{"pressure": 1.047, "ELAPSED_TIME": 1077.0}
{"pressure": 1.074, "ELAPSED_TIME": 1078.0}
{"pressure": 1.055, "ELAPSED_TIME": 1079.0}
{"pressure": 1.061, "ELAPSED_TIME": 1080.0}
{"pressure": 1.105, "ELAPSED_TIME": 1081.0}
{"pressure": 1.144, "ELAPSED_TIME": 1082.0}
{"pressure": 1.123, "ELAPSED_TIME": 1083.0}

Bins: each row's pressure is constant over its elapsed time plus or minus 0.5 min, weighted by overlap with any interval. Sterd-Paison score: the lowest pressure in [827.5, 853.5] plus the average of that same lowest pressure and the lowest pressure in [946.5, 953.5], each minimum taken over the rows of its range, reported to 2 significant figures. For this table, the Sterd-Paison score 2.3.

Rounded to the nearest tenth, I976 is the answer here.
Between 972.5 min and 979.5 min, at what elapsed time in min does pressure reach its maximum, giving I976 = 977.0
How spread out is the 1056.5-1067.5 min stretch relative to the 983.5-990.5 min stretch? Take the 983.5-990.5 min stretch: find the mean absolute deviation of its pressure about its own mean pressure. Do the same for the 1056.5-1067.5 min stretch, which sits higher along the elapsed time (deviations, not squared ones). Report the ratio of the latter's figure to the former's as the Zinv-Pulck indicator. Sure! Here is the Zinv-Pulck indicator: 2.8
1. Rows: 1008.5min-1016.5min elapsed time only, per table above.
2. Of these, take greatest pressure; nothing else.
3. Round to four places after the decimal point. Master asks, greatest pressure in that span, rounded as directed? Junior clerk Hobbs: 1.2010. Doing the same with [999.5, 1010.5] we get 1.2030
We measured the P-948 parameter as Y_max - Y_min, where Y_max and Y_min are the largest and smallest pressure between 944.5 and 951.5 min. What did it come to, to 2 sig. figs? 0.093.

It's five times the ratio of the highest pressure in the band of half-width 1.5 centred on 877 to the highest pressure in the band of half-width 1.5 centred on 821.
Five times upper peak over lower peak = 2.2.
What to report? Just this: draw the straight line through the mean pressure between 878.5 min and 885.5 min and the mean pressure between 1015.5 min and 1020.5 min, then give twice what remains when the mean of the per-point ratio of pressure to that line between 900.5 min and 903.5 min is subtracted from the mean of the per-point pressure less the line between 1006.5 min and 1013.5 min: -2.43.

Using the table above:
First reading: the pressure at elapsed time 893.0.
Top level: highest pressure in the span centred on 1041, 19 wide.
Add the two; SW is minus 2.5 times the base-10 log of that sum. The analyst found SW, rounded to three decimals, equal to -0.935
